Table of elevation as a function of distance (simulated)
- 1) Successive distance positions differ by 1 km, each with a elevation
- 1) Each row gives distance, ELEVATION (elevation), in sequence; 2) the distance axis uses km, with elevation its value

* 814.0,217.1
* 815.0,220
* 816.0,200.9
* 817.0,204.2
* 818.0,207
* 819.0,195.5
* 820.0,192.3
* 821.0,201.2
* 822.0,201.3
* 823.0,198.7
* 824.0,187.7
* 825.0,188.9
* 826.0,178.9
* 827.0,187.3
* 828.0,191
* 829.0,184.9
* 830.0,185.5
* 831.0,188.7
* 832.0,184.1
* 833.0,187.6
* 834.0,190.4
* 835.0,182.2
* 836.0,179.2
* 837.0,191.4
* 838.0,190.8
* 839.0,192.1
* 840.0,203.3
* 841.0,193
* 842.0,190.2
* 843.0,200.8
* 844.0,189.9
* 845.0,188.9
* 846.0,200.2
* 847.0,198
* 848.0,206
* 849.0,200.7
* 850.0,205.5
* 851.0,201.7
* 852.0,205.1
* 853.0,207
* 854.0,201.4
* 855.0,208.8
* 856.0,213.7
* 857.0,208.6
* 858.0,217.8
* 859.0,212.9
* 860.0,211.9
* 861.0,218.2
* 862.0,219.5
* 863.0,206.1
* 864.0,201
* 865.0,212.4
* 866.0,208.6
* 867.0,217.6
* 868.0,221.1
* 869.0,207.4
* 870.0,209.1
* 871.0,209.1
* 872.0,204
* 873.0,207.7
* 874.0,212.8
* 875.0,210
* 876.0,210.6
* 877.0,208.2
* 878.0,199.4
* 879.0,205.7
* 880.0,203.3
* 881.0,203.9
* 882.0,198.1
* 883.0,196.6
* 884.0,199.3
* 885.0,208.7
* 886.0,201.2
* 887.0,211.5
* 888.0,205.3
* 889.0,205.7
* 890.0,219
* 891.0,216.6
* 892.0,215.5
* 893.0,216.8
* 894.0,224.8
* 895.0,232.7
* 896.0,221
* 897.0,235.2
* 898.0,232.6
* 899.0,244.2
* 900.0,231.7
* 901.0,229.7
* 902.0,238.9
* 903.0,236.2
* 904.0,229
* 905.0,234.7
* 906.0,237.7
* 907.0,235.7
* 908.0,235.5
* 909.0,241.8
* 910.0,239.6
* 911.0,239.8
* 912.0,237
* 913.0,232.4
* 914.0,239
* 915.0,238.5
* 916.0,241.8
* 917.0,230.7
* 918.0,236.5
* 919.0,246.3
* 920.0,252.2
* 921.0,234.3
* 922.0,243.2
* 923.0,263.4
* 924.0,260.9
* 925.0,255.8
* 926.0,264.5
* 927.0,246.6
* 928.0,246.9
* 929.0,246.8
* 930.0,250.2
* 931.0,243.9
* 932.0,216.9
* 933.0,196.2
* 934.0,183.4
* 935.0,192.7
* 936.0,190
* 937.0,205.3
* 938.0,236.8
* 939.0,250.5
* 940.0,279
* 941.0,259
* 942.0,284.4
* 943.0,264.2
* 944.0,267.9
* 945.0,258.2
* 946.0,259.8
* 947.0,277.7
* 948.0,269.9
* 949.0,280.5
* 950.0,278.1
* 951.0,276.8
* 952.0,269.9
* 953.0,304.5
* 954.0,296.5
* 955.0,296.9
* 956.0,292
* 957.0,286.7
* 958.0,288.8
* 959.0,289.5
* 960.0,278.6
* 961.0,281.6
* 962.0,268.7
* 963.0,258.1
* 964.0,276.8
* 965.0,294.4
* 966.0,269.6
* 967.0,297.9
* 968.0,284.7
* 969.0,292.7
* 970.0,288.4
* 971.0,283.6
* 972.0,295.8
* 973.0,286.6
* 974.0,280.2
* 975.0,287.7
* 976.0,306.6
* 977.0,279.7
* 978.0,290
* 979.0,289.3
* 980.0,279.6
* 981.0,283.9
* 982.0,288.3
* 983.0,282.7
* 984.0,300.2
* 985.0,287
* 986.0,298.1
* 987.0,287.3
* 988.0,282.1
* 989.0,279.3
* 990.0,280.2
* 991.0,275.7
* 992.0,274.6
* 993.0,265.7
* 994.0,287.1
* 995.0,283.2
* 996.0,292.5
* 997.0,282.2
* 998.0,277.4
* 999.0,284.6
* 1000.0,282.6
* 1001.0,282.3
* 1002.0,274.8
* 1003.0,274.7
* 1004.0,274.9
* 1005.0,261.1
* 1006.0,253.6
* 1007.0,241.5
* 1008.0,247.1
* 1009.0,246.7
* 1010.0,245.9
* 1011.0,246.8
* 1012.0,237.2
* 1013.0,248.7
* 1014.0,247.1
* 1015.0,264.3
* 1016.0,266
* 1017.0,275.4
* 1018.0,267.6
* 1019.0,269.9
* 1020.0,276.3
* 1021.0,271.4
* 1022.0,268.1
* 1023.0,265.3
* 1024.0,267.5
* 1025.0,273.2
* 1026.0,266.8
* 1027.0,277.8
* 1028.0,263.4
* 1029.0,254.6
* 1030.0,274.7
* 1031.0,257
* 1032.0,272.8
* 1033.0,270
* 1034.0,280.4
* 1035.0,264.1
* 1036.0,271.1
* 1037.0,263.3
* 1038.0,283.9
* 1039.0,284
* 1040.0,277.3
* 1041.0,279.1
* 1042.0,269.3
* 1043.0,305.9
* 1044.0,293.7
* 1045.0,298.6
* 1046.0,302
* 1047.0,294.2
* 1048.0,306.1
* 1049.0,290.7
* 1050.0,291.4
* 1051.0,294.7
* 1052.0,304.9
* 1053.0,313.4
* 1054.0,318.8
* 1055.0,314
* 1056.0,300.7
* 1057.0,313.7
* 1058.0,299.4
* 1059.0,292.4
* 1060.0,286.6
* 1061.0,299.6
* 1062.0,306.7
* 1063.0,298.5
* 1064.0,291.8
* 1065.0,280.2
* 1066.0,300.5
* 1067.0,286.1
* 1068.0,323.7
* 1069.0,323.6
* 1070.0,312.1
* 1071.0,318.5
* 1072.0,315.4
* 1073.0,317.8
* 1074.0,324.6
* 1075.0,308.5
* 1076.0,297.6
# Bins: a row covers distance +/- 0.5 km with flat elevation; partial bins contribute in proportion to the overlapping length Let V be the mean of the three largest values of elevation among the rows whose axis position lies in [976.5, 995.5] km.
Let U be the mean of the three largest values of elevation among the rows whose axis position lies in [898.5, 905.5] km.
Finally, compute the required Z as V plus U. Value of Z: 536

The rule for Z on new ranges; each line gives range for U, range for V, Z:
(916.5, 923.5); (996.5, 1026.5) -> 537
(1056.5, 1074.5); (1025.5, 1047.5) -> 626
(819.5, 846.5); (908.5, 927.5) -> 465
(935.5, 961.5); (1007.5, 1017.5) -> 568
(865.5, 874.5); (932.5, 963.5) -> 516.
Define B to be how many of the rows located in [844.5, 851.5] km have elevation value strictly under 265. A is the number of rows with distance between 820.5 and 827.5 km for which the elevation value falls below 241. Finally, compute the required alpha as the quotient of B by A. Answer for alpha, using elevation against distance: 1.00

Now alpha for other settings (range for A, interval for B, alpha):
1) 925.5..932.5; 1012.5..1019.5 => 3.00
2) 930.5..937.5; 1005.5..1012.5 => 1.17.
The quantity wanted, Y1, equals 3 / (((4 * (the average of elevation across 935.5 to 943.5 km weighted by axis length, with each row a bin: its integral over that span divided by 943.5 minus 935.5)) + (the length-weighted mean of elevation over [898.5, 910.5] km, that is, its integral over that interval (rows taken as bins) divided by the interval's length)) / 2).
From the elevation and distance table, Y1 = 0.0049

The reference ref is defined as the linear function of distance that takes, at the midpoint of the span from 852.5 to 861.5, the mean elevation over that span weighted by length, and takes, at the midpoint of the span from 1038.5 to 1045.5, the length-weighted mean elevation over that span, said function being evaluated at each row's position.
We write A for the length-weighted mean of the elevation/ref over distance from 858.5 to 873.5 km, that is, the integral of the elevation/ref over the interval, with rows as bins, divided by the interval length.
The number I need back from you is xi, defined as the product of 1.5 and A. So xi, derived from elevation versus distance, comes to 1.47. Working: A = 0.98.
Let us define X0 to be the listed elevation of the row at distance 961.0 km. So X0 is 281.6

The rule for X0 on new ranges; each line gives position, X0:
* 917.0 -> 230.7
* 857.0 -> 208.6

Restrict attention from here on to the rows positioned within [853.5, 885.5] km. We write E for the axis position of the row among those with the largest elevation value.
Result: 868.0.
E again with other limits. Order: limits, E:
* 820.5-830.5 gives 822.0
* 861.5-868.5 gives 868.0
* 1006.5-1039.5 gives 1039.0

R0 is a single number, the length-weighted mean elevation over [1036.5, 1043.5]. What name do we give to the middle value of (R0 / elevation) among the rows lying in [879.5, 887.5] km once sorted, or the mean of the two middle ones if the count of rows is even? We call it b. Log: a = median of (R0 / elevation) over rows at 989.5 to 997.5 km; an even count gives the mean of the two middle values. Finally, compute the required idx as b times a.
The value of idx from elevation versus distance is 1.38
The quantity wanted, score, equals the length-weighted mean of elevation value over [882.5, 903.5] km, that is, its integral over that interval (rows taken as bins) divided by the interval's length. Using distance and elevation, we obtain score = 220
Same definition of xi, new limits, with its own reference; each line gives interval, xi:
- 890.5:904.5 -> 1.51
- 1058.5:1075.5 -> 1.54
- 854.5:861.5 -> 1.51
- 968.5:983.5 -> 1.66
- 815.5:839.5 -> 1.44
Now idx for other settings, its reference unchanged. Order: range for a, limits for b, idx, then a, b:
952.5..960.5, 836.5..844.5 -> 1.41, 0.96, 1.46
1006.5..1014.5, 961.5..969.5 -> 1.14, 1.14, 1.00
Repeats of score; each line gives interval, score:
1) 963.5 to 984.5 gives 288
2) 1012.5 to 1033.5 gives 267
